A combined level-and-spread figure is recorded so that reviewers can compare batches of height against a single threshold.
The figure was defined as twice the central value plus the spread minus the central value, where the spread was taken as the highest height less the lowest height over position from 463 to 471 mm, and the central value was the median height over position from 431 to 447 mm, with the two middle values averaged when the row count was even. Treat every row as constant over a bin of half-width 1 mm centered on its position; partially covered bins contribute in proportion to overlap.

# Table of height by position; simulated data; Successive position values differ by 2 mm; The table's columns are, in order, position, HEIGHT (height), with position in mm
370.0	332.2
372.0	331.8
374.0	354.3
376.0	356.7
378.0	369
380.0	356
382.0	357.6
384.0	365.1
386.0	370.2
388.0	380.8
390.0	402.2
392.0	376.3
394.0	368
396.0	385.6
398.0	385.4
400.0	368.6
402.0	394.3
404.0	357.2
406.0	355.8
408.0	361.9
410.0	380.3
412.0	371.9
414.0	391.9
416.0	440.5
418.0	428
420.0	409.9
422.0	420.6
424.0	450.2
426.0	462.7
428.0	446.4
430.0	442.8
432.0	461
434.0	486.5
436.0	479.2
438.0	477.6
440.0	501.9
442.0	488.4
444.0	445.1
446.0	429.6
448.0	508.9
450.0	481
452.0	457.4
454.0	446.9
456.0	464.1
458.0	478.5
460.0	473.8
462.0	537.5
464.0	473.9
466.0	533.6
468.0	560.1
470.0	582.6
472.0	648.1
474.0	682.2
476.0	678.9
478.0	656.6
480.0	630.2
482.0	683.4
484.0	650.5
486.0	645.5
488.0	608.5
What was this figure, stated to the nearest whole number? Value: 587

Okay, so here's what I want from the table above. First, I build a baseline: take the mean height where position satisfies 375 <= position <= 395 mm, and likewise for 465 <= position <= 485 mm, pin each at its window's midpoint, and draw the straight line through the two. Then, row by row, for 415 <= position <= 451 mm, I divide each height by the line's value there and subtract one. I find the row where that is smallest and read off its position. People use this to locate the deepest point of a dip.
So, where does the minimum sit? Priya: 446.0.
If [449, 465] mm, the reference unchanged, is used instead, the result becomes 454.0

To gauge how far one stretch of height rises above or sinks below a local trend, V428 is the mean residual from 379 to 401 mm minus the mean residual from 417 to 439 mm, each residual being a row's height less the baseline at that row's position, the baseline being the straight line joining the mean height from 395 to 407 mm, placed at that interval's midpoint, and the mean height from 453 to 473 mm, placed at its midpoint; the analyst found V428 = 12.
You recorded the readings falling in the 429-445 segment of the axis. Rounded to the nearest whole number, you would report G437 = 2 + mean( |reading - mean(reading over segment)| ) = 19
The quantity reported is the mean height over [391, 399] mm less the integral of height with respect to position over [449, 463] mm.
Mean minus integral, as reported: -6300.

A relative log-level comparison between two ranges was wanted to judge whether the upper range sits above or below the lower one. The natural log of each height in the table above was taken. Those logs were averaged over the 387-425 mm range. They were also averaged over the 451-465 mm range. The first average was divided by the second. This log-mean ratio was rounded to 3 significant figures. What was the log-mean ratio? 0.968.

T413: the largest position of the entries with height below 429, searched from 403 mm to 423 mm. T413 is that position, 422.0 mm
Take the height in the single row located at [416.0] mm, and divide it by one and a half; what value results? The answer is 294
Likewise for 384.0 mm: 243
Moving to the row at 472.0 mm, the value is 432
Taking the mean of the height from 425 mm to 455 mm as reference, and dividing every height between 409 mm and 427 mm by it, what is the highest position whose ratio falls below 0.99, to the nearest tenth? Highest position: 426.0 mm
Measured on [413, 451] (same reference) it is 446.0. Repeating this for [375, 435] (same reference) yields 432.0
